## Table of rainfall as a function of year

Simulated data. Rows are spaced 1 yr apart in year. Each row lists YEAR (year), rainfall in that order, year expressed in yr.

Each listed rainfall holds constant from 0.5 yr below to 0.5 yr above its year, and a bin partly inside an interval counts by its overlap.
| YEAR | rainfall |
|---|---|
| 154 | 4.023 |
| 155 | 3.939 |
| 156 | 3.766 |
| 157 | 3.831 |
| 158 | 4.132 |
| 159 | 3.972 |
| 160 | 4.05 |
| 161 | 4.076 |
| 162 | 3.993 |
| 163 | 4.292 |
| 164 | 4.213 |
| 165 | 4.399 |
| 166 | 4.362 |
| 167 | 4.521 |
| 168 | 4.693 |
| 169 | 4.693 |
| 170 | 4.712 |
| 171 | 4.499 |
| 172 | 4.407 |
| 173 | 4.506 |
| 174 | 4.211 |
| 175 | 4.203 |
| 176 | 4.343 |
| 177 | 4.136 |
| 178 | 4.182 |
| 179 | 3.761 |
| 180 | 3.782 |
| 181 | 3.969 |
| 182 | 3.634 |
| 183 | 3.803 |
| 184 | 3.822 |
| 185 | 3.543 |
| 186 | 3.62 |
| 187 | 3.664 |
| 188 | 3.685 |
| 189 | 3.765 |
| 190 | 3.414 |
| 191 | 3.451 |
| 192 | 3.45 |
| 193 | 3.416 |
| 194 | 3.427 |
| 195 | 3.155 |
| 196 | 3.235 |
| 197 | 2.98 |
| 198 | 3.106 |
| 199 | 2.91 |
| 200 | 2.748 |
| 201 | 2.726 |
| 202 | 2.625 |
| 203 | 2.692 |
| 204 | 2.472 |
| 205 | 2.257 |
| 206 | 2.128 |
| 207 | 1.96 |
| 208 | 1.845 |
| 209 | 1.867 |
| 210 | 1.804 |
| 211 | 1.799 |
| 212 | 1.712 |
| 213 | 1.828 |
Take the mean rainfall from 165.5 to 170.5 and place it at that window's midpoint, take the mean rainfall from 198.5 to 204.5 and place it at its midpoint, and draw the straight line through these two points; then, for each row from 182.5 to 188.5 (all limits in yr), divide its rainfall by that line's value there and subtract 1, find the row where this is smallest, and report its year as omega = 185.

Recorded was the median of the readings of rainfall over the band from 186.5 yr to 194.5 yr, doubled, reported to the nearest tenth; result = 6.9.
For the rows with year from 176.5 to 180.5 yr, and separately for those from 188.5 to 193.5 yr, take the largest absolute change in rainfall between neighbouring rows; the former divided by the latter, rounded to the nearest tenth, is 1.2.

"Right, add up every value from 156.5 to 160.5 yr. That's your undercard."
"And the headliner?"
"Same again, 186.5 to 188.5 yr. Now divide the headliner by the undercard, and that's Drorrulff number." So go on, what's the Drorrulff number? 0.46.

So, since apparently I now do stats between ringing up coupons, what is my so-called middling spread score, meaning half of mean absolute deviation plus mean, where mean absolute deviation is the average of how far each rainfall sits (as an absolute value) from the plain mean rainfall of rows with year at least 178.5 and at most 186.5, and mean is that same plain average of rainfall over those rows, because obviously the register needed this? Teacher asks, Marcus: 1.9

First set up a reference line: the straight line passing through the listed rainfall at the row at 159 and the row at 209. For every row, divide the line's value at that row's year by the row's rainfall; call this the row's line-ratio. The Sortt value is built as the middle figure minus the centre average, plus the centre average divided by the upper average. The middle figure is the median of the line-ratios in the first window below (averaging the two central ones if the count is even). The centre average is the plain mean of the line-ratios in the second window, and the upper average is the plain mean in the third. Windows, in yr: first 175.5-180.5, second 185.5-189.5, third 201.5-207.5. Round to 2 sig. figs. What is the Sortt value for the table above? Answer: 0.88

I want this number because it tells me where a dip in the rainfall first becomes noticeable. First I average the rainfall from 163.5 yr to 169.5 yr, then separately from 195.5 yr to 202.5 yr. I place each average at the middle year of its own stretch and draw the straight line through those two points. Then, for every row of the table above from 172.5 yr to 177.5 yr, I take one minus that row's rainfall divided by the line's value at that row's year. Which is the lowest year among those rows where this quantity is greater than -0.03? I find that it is 174 yr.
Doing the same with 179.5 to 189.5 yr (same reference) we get 180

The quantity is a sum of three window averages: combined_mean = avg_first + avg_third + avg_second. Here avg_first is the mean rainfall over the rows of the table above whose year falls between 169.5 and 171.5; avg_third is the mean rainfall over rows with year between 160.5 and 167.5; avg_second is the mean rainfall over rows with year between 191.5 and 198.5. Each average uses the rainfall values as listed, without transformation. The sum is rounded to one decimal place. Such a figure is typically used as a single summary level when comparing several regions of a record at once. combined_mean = 12.1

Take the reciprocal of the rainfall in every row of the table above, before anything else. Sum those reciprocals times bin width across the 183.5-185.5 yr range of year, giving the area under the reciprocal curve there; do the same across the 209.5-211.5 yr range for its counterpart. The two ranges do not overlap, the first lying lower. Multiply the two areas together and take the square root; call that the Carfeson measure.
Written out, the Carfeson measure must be 0.78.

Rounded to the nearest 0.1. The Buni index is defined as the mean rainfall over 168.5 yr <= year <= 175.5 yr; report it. 4.5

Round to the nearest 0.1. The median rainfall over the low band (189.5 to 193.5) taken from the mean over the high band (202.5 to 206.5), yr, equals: -1.0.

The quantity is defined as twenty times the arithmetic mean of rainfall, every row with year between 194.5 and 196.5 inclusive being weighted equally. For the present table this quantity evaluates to 64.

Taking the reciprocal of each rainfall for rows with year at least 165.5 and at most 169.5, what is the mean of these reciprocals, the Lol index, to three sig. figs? 0.219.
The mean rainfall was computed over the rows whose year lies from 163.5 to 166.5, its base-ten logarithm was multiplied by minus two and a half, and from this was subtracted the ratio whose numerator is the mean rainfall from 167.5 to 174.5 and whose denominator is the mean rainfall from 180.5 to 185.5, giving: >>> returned -2.80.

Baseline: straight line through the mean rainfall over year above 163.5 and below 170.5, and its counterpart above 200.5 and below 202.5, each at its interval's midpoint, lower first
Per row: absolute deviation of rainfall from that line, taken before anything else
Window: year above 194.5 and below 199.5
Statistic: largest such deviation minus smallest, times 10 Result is 2.02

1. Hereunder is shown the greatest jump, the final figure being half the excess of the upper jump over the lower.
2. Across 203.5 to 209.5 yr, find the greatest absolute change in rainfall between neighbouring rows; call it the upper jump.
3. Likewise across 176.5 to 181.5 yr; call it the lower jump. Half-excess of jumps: -0.103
